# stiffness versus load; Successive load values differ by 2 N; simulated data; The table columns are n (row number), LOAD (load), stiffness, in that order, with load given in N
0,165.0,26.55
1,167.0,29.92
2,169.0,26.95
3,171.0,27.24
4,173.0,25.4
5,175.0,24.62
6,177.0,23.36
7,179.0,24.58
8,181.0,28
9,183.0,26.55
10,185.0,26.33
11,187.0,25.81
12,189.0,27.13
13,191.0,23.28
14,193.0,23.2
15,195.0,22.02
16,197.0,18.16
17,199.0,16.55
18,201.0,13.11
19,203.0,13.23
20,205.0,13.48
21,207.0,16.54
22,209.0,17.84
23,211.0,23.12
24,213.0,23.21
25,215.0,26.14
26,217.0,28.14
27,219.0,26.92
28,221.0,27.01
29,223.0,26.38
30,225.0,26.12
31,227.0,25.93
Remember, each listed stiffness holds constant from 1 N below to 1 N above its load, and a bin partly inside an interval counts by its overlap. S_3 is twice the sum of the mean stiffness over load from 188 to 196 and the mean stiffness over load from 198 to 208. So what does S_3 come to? 77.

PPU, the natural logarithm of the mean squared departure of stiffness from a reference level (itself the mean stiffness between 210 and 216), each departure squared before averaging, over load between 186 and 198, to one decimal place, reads 2.2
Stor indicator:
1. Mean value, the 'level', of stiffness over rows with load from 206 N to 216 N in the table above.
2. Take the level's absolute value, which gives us 21.4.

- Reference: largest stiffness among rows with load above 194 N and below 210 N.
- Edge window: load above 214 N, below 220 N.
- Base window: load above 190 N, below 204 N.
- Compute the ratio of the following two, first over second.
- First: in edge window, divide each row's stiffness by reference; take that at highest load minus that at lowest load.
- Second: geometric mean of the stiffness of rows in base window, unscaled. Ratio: 0.002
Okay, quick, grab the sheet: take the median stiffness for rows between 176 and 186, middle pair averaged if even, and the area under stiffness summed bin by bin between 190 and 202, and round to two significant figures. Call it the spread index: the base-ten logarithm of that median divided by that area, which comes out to -0.95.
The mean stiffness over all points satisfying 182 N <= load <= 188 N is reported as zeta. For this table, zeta 26.2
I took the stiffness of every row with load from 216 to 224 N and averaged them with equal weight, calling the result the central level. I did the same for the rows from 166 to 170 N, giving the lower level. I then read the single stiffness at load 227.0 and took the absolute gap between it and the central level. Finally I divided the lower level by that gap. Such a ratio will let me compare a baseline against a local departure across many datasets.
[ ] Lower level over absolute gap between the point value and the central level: 24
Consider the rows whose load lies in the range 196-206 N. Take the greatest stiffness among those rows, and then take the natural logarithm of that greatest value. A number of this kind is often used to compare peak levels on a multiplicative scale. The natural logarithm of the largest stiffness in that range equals 2.9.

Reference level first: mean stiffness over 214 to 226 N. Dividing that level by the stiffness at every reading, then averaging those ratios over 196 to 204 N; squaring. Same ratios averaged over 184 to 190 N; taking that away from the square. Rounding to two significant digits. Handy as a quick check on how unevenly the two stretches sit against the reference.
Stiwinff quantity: 2.2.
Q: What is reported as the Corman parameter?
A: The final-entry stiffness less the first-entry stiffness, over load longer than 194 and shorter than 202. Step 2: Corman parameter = -8.9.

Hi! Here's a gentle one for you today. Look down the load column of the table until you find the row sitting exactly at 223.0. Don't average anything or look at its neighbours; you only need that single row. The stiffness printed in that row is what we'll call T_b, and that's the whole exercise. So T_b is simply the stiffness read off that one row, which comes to 26.38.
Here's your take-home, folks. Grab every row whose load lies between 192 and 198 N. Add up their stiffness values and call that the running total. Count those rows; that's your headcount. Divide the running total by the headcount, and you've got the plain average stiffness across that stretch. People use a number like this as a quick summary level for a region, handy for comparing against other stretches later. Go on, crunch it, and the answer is 21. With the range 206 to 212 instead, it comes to 19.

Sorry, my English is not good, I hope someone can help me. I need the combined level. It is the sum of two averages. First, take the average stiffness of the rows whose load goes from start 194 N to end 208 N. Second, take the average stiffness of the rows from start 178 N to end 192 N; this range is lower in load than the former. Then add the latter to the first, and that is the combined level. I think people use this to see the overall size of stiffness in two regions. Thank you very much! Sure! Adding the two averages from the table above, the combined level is 42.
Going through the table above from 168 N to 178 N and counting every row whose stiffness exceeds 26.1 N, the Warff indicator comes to 2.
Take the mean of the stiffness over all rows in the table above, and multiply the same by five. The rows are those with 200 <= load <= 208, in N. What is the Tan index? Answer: 70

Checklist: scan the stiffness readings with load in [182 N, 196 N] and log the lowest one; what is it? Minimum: 22.02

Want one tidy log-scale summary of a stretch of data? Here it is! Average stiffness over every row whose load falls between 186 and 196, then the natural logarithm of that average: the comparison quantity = 3.19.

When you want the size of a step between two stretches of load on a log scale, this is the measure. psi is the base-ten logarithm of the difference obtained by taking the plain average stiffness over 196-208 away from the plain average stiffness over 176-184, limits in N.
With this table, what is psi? 1.02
